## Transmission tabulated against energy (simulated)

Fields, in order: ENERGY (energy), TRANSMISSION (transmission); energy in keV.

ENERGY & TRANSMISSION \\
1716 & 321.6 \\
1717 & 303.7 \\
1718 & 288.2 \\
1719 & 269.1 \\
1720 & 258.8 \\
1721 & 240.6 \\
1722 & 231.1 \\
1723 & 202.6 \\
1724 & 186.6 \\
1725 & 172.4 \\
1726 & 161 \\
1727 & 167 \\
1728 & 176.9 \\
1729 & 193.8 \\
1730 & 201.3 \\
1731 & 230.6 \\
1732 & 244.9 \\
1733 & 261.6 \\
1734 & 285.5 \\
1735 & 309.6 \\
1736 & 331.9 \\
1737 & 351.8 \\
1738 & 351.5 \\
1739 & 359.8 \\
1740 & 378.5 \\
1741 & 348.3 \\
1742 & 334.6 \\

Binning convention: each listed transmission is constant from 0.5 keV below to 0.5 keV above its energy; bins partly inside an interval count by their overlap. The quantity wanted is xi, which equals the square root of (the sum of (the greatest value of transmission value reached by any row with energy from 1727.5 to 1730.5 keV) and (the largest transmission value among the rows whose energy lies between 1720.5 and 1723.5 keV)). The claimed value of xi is 21.0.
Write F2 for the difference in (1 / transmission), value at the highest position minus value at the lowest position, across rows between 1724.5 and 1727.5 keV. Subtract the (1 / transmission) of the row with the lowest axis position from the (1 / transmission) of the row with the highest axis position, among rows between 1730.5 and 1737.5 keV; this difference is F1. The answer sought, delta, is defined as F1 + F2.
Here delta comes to -0.0013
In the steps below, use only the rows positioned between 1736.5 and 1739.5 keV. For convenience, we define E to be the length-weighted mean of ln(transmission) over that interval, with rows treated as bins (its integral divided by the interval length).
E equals 5.9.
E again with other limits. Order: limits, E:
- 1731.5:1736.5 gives 5.7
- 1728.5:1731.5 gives 5.3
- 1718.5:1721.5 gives 5.5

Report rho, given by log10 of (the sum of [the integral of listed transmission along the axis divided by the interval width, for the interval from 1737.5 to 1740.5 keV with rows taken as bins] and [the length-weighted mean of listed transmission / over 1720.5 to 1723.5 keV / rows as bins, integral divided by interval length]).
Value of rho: 2.77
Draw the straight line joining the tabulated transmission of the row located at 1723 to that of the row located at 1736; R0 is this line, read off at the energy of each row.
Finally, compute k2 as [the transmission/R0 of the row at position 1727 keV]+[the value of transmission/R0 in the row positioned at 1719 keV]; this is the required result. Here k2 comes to 2.3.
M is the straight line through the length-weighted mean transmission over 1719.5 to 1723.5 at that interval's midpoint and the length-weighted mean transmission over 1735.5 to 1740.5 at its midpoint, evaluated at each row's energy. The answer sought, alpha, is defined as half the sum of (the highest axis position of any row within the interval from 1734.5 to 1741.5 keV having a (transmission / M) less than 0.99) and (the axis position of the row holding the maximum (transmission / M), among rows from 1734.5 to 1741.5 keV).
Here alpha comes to 1740.5 keV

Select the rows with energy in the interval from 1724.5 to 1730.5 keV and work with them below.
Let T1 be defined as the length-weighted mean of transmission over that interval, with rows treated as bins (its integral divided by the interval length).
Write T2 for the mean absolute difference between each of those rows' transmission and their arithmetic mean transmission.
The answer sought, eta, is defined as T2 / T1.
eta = 0.07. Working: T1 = 179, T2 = 13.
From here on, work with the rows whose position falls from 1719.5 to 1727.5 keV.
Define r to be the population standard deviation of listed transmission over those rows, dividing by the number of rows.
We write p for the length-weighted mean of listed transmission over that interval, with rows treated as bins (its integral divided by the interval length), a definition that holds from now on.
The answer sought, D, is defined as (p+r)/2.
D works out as 119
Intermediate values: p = 203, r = 35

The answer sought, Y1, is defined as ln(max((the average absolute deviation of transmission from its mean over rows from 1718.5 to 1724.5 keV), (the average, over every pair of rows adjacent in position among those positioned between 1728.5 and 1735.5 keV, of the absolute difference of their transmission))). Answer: 3.21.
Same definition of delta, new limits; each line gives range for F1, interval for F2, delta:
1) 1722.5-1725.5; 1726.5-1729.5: 0.0000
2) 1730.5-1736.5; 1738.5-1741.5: -0.0012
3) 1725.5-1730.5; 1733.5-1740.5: -0.0021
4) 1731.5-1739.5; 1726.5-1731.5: -0.0030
